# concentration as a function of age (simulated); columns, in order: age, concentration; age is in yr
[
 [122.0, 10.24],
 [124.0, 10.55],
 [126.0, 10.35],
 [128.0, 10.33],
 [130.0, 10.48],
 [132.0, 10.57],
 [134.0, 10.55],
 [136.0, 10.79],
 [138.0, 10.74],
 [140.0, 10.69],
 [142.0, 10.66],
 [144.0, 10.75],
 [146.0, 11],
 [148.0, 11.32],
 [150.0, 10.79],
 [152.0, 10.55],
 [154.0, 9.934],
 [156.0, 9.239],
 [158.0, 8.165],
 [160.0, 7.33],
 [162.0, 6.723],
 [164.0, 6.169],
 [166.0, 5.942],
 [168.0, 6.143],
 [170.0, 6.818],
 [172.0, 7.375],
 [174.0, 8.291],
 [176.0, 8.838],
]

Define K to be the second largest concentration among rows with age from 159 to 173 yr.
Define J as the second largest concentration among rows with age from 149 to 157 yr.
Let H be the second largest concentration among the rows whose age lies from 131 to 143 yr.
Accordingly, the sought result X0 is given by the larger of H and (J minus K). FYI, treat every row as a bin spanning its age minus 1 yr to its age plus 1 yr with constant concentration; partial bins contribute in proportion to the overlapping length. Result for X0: 10.74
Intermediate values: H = 10.74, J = 10.55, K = 7.33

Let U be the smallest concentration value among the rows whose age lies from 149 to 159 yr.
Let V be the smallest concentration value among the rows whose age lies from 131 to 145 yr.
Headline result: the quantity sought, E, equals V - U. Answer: 2.4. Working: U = 8.165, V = 10.55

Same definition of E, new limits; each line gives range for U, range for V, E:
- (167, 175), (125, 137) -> 4.2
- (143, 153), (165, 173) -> -4.6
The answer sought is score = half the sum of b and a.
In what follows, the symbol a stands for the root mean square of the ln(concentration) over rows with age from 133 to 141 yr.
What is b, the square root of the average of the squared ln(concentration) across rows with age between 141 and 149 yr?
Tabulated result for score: 2.38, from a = 2.37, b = 2.39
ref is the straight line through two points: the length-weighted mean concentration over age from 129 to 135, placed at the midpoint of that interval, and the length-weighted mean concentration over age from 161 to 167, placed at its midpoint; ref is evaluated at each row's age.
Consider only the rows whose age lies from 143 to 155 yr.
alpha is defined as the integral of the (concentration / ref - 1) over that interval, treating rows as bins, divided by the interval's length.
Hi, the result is 0.30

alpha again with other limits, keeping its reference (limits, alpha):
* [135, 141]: 0.10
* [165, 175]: 0.28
